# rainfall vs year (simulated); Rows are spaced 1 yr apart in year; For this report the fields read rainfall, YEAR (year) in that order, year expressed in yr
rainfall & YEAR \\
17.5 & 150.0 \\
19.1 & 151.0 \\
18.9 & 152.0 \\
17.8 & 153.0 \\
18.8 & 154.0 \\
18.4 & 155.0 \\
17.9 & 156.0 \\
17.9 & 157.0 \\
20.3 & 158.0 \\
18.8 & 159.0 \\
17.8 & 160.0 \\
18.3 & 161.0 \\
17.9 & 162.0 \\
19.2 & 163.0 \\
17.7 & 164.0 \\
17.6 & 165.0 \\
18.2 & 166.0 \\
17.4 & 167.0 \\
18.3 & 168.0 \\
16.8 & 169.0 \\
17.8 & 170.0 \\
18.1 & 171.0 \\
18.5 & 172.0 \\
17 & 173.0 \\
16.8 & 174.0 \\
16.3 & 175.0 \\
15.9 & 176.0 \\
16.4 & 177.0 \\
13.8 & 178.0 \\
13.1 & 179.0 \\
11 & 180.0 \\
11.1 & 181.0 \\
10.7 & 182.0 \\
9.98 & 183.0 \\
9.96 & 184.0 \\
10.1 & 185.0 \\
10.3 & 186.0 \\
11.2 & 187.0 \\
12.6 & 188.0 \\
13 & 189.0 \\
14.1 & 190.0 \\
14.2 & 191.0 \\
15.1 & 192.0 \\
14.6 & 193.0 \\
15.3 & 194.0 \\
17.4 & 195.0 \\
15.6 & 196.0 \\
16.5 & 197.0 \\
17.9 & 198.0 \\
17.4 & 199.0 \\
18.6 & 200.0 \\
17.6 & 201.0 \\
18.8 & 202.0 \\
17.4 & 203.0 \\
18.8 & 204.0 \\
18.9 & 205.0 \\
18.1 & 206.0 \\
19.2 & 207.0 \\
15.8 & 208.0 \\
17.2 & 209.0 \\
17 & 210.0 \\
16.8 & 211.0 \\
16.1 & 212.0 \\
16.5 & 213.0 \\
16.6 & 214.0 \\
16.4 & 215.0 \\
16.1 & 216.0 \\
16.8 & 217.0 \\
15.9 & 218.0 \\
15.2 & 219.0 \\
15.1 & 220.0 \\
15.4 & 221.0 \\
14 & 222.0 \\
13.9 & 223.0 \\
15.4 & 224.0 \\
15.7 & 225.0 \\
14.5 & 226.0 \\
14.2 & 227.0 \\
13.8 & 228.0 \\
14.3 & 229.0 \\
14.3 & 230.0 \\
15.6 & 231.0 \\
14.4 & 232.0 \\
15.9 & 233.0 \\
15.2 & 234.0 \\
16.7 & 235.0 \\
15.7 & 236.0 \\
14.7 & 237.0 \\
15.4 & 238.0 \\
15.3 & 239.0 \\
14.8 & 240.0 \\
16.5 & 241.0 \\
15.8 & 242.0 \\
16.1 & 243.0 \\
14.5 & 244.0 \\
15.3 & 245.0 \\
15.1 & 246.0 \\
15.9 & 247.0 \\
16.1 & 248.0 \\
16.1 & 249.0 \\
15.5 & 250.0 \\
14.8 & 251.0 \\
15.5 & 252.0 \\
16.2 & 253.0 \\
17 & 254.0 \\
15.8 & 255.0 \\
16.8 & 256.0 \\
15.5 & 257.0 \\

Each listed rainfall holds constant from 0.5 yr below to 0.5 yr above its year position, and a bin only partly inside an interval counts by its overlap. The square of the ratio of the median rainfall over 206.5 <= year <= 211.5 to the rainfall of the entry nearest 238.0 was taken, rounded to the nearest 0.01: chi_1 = 1.22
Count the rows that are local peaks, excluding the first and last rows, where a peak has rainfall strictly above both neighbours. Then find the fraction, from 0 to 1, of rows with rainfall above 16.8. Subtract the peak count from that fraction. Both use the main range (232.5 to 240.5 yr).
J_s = -2.0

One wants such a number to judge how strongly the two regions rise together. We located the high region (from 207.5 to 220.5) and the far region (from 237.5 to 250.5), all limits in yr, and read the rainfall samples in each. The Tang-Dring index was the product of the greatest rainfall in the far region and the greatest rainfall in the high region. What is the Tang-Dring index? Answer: 284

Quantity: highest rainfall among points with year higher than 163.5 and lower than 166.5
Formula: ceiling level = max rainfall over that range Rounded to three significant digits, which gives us 18.2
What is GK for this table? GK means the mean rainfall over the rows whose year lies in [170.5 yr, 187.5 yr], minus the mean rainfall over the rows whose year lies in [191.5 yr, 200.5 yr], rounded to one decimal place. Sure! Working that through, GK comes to -2.9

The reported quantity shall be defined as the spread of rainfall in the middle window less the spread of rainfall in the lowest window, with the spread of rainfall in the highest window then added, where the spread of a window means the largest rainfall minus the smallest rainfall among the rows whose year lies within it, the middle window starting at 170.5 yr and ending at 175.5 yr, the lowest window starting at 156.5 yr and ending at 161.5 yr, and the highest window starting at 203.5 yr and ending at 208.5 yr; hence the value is 3.1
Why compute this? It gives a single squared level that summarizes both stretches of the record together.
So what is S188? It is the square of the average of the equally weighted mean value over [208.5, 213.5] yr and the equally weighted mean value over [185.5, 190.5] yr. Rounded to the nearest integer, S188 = 210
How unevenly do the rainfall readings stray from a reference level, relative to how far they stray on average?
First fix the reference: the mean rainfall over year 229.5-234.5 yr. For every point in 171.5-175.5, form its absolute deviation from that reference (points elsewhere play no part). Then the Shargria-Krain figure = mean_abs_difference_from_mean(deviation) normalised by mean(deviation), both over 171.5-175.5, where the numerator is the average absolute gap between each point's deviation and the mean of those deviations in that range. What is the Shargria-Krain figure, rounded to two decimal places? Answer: 0.33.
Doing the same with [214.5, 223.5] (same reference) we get 0.55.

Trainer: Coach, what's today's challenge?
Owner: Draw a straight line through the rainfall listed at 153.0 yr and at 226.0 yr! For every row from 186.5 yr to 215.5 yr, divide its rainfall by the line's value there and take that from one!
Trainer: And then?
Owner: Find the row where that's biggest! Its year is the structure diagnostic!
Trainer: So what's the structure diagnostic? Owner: 187.0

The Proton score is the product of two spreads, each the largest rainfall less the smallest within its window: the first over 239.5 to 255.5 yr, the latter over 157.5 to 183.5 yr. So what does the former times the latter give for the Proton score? 26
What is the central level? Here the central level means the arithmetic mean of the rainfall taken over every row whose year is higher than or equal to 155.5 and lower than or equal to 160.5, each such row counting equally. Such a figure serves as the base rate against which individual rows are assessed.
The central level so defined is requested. 18.5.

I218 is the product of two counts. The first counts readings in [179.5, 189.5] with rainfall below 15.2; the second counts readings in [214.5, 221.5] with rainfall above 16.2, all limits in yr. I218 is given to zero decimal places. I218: 20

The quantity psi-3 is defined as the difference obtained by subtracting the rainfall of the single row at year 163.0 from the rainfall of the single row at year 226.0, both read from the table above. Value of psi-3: -5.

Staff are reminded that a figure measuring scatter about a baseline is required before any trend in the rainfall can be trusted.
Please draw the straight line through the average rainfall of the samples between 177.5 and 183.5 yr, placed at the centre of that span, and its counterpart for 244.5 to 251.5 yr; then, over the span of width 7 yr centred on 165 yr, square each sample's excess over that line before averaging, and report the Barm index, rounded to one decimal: 54.1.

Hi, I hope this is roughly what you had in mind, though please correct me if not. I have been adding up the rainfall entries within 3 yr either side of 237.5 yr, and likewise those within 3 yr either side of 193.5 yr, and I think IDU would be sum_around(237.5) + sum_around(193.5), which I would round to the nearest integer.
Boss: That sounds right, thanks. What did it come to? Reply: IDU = 185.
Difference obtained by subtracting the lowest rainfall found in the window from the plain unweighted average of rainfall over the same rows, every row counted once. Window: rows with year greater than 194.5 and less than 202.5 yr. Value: 1.9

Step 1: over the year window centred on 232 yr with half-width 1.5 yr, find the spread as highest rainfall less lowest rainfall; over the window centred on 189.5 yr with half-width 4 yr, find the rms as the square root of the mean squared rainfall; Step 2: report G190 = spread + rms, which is 14.7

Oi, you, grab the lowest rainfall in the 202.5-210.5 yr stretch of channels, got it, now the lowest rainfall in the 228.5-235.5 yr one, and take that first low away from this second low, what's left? -1.5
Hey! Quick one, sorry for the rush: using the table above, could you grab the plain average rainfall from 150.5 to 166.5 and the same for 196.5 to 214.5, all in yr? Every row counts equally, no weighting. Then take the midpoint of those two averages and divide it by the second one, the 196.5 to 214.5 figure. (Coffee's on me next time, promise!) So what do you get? 1.03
